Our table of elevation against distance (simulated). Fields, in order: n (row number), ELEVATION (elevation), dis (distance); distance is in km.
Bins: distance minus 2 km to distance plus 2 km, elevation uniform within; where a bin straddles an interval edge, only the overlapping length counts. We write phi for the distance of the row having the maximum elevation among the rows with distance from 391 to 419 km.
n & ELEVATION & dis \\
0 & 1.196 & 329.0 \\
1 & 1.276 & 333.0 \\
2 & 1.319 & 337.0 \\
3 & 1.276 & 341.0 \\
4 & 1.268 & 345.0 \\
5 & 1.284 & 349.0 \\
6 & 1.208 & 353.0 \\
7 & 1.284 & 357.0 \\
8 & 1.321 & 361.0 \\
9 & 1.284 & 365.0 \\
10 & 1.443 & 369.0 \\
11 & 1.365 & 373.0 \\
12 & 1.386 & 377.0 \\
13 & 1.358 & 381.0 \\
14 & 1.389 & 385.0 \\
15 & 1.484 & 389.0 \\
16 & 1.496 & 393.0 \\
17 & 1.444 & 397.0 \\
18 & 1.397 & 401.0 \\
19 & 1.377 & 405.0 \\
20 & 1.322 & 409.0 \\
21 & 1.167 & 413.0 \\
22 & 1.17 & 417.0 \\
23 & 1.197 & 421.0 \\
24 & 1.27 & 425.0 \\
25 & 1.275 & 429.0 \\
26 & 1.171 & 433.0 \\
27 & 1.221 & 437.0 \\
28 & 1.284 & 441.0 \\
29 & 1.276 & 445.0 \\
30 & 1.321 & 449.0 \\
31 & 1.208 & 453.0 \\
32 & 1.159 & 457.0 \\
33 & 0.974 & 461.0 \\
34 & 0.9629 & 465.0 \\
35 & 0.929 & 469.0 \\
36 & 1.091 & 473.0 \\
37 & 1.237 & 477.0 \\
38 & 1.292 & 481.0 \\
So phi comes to 393.0 km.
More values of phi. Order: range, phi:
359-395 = 393.0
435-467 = 449.0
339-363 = 361.0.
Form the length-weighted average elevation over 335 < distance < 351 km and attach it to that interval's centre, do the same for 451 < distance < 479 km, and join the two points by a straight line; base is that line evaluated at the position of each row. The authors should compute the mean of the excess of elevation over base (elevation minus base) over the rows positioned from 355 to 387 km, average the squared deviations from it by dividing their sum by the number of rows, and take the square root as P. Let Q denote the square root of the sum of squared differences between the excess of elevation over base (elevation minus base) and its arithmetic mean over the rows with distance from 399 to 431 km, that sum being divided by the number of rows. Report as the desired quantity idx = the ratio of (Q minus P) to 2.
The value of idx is 0.01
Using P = 0.06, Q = 0.076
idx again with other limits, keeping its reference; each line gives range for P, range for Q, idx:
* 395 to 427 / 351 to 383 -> 0.00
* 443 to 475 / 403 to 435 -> -0.03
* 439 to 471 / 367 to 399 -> -0.04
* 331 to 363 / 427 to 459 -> 0.01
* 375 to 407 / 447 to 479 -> 0.04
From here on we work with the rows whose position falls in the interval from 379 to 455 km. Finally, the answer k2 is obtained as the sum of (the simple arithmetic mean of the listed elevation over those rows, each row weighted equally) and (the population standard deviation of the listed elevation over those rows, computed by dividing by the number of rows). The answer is 1.409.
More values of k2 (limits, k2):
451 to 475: 1.159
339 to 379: 1.377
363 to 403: 1.465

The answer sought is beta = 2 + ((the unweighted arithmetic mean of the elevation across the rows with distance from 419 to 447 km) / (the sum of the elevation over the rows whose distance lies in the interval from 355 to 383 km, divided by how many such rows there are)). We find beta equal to 2.92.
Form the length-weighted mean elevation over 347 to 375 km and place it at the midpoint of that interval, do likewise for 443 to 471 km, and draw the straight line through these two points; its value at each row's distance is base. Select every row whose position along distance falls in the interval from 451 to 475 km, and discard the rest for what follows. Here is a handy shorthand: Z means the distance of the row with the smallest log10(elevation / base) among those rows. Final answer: 469.0 km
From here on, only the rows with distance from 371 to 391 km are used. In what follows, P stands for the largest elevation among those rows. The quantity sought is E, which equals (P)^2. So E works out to 2.20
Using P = 1.484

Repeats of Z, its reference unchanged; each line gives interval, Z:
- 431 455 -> 433.0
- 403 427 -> 413.0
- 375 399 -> 381.0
